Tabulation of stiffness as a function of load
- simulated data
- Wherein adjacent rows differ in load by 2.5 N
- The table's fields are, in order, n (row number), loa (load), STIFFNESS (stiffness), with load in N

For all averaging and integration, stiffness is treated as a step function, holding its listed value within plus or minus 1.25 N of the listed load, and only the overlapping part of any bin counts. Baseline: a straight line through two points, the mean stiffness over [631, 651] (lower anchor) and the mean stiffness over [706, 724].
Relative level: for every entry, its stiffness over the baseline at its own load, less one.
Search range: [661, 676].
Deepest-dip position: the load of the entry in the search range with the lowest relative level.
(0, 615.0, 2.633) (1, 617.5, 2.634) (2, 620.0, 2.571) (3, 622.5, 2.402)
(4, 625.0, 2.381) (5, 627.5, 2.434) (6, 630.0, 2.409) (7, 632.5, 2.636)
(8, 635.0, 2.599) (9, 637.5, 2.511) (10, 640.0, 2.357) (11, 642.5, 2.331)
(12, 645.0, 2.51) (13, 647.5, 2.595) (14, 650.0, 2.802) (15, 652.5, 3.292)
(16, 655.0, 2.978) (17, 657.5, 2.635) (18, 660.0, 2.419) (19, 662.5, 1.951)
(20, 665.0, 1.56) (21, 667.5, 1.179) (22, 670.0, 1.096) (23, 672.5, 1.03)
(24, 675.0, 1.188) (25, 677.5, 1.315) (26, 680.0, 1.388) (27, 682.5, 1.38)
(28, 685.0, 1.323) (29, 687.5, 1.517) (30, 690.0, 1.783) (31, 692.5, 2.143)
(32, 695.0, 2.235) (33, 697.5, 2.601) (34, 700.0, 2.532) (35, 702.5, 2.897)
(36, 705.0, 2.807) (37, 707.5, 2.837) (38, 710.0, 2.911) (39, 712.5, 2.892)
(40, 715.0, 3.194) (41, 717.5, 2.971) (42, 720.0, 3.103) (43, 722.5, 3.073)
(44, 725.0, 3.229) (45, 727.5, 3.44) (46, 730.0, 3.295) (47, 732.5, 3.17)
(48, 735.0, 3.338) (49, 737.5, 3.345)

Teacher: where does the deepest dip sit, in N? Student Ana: 672.5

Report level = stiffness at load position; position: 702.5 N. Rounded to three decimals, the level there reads 2.897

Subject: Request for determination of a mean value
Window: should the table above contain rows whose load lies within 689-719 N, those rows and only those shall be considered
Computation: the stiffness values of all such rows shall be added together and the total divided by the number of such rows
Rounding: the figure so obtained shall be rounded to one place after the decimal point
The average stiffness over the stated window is 2.7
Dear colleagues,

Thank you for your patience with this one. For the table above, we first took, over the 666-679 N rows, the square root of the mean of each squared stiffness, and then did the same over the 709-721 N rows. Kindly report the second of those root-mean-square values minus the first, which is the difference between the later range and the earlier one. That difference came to 1.9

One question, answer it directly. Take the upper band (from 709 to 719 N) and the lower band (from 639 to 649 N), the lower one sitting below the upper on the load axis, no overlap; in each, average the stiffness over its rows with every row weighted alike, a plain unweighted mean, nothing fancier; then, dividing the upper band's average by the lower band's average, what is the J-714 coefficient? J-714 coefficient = 1.22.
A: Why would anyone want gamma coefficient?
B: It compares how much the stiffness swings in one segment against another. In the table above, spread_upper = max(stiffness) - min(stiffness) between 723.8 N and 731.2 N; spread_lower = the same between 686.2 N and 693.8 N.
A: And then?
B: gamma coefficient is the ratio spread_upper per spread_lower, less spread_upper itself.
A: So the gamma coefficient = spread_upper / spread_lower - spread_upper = 0.13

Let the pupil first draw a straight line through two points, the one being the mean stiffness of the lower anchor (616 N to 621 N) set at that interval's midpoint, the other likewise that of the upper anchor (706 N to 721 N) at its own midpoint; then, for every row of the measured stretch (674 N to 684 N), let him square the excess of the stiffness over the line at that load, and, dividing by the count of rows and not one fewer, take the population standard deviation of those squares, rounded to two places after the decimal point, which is 0.22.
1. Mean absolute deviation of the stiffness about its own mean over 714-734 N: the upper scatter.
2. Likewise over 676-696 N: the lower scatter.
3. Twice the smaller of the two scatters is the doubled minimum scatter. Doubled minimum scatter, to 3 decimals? 0.210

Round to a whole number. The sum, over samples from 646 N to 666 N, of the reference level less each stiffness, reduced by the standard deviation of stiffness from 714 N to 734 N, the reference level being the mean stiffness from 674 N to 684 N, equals -10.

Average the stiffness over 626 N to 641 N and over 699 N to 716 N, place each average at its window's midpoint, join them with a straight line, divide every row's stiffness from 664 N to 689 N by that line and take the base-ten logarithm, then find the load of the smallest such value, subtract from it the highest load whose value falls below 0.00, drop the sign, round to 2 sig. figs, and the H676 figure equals 15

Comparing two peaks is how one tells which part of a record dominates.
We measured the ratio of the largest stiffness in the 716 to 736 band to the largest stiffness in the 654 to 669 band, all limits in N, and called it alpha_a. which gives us 1.16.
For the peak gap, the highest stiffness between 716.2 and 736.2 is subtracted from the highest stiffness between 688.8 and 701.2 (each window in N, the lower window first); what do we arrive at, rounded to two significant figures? -0.84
